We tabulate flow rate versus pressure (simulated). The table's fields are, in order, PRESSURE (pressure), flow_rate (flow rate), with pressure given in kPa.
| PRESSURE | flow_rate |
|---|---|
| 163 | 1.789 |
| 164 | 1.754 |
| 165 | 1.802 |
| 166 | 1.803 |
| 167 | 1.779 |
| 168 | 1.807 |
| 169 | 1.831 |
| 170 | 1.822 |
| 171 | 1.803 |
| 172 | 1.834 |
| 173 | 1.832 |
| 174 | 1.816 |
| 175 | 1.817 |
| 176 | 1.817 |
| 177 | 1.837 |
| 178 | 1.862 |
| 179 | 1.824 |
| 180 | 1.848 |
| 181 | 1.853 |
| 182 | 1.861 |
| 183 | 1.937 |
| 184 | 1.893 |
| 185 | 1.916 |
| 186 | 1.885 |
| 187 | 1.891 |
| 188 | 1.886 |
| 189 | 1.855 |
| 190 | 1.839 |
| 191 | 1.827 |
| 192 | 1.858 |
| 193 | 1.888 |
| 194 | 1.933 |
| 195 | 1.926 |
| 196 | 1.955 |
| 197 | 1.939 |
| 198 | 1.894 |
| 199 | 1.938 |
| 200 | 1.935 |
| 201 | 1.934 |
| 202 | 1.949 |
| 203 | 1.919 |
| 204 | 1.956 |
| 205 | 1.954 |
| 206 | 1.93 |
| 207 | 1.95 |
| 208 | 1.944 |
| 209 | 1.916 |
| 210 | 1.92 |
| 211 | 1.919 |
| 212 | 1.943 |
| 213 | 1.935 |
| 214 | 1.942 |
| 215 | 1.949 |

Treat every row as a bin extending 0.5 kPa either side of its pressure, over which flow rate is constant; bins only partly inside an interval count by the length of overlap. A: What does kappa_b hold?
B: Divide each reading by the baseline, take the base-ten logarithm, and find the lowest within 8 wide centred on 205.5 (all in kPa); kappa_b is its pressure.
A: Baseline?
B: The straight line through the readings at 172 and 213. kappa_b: 209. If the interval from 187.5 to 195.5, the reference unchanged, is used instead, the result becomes 191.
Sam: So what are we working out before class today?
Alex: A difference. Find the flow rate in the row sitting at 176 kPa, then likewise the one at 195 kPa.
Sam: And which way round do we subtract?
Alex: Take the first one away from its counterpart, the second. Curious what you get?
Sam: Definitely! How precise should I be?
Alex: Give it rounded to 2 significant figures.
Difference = 0.11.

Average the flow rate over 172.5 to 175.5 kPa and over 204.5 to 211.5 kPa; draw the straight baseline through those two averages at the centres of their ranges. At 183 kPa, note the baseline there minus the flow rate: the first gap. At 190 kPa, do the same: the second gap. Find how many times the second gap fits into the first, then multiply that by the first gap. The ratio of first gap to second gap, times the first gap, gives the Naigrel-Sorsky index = 0.209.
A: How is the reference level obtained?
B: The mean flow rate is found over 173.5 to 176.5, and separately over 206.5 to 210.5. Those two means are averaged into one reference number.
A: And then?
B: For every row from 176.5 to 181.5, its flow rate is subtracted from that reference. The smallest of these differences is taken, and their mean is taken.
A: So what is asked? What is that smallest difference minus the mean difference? -0.017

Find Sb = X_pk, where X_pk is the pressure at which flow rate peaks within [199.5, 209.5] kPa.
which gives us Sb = 204 kPa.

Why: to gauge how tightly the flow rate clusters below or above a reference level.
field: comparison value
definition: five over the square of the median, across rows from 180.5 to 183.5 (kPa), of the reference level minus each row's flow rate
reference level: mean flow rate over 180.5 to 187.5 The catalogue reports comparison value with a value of 5609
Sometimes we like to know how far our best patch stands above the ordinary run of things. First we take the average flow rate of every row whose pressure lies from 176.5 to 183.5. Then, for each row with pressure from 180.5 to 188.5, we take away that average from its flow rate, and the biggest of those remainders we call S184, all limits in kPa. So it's 0.077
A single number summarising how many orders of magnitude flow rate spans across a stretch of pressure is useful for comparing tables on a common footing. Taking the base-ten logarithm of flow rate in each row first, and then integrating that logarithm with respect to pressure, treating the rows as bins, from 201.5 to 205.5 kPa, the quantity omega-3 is 1.16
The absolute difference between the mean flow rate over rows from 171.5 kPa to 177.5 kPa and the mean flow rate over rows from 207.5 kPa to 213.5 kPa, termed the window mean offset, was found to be 0.104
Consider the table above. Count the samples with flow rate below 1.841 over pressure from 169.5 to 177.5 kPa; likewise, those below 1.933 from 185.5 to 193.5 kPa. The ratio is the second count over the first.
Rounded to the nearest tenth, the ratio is 1.0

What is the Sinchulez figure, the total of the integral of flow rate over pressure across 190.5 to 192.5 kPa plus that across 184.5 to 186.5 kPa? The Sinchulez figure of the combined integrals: 7.5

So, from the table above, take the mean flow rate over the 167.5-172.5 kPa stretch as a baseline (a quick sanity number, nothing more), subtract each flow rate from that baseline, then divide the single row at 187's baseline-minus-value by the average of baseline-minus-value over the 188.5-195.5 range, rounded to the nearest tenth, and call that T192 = 1.3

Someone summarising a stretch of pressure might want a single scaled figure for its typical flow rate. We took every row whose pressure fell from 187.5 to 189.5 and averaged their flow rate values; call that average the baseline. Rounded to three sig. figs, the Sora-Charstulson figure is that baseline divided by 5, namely 0.374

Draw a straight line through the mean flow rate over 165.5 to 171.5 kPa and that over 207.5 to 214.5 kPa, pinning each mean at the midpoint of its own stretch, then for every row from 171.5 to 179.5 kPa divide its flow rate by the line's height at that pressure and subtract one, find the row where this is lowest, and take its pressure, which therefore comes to 179 kPa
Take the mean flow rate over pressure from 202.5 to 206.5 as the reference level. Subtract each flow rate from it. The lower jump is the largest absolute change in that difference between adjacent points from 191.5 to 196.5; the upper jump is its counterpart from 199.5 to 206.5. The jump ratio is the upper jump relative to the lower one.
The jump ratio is 0.82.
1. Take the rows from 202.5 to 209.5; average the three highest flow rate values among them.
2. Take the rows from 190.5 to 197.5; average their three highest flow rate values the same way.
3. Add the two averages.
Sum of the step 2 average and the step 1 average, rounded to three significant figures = 3.90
